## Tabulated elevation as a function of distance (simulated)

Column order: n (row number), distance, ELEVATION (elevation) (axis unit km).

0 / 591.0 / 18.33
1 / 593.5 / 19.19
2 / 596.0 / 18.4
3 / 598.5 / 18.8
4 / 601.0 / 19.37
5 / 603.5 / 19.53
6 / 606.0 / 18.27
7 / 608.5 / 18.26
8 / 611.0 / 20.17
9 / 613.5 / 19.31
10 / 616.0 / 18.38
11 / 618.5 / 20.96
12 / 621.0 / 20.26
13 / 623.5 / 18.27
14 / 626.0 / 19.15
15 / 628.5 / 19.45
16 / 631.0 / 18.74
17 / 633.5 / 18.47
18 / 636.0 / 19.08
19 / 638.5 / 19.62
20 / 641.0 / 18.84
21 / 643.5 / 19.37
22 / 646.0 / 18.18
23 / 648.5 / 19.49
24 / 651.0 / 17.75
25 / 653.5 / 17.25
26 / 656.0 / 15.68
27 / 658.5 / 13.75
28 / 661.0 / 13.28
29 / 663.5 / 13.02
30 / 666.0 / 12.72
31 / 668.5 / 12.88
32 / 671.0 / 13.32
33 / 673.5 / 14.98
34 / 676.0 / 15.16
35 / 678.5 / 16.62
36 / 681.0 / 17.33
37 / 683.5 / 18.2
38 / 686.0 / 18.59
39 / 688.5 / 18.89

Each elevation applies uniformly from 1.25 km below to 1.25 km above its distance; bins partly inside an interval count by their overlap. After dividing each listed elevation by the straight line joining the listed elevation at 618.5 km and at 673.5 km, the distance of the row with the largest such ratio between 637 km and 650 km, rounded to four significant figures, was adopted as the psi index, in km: 648.5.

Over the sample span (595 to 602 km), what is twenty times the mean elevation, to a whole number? 377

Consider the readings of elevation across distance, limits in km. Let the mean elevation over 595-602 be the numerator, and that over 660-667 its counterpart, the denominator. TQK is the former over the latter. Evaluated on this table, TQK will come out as 1.45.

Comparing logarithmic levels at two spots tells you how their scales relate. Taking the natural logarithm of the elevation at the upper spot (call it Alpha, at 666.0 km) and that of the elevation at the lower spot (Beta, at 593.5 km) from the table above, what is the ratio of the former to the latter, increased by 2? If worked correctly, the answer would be 2.86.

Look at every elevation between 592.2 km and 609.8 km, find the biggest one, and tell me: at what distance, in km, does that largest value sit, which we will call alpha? 603.5 km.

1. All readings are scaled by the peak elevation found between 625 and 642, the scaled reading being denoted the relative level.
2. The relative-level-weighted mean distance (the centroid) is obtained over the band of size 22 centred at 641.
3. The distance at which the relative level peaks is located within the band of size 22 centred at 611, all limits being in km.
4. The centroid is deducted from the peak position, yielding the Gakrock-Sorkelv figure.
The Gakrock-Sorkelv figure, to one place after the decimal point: -22.5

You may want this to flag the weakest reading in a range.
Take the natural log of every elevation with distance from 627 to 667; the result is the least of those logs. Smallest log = 2.54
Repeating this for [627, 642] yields 2.92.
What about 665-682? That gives 2.54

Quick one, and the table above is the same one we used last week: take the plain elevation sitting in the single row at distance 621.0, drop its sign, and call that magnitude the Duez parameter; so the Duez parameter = 20.3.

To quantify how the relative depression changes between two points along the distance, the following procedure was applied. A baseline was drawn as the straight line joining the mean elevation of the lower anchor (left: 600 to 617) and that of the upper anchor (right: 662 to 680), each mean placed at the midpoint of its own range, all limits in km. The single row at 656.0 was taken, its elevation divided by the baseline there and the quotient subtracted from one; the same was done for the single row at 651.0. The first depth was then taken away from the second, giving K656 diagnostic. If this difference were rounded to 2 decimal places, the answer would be -0.11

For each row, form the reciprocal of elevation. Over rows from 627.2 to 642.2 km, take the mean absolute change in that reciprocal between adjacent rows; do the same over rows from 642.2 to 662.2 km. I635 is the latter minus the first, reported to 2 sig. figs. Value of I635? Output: 0.0028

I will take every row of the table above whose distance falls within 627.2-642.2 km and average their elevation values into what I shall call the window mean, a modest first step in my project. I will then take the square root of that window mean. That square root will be 4.36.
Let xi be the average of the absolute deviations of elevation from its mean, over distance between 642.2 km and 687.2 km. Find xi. 2.11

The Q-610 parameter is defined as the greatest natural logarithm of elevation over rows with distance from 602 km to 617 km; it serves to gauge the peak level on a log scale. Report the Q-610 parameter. 3.00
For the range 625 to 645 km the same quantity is 2.98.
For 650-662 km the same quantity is 2.88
